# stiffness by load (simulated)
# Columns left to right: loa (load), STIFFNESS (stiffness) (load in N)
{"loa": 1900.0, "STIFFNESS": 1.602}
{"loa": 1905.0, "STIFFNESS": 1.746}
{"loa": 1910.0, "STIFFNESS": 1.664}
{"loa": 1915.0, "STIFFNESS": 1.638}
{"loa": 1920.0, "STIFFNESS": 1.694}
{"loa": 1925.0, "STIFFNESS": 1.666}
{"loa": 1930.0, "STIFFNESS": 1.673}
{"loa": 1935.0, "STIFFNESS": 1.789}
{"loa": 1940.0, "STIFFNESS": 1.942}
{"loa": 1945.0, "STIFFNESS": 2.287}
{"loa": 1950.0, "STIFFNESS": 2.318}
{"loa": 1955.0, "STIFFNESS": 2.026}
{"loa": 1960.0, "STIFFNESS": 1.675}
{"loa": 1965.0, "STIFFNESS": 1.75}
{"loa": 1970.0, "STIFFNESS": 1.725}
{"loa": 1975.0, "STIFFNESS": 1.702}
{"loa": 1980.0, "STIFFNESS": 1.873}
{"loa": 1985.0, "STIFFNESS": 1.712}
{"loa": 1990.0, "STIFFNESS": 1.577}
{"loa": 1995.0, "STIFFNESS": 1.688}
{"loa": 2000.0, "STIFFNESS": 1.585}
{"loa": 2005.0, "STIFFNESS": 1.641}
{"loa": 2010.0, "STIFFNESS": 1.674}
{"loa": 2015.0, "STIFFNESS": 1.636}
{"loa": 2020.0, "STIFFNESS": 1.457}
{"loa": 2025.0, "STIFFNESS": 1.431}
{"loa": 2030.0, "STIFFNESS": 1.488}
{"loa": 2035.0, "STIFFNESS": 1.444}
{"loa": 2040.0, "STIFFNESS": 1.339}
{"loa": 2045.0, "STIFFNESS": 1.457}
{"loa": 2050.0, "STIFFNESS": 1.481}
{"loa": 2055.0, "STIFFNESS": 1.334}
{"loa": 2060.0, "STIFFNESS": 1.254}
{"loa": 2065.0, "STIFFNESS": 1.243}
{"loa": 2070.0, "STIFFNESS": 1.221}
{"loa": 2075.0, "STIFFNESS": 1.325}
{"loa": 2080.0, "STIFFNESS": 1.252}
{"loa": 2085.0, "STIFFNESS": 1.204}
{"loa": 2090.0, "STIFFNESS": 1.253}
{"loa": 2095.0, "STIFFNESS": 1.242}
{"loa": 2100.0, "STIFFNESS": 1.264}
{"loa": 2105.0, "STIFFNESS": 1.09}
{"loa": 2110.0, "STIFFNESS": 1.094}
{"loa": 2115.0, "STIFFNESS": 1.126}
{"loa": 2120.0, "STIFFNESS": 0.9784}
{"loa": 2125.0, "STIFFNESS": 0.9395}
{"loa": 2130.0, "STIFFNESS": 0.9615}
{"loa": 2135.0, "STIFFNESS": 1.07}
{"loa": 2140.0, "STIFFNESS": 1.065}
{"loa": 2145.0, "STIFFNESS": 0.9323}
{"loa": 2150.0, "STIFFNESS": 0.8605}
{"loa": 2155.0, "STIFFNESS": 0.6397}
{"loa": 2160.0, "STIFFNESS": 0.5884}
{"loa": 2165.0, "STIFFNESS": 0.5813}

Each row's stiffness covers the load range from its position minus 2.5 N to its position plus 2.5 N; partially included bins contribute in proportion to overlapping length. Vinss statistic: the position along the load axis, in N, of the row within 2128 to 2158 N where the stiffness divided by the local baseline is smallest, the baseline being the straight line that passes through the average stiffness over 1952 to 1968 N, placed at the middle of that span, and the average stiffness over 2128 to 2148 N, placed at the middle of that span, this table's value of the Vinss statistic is 2155.0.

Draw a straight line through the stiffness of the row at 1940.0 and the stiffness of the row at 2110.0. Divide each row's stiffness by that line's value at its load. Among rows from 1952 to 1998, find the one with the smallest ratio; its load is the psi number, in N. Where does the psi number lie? 1960.0 N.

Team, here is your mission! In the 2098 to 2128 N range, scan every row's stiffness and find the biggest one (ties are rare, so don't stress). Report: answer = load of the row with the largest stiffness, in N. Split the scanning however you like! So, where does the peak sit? 2100.0 N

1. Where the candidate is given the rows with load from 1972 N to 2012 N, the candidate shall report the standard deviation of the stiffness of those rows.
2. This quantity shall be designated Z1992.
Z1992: 0.09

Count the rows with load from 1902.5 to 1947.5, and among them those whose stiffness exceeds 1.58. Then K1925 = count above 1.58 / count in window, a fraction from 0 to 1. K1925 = 1.00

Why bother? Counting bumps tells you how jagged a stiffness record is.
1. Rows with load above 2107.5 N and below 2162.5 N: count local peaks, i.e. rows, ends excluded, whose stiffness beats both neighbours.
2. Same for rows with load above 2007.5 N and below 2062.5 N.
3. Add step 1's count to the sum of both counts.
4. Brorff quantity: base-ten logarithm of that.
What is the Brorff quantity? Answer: 0.778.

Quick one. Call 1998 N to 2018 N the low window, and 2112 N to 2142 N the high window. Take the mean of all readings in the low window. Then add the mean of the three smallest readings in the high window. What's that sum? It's 2.6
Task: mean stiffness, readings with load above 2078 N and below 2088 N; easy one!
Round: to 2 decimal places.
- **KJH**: 1.23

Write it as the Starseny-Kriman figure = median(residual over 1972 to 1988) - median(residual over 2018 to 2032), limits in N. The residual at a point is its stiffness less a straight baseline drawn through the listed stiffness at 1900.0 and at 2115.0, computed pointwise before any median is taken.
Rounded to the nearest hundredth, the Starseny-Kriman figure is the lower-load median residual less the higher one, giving 0.18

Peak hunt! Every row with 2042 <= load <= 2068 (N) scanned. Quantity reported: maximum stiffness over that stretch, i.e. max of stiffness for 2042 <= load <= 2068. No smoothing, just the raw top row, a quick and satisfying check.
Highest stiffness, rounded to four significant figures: 1.481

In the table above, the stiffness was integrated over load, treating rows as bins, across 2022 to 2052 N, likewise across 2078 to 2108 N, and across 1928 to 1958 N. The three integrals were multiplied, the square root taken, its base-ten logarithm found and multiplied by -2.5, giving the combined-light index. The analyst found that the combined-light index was -6.22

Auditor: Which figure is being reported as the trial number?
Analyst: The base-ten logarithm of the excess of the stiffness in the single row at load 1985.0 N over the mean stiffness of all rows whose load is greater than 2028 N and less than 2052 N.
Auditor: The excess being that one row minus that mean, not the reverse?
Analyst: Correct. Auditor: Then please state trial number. -0.57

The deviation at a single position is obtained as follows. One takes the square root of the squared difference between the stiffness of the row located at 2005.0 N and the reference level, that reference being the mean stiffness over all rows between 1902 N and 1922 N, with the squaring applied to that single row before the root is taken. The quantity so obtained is 0.0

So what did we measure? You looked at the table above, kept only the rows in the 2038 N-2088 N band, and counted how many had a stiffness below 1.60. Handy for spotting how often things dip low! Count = 10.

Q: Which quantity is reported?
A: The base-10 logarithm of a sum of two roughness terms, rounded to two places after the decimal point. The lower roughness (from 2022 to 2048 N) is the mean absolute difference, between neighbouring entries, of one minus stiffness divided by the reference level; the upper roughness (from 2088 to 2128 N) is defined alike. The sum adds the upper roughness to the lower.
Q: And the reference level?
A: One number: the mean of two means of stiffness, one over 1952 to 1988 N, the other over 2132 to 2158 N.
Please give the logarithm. -0.98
